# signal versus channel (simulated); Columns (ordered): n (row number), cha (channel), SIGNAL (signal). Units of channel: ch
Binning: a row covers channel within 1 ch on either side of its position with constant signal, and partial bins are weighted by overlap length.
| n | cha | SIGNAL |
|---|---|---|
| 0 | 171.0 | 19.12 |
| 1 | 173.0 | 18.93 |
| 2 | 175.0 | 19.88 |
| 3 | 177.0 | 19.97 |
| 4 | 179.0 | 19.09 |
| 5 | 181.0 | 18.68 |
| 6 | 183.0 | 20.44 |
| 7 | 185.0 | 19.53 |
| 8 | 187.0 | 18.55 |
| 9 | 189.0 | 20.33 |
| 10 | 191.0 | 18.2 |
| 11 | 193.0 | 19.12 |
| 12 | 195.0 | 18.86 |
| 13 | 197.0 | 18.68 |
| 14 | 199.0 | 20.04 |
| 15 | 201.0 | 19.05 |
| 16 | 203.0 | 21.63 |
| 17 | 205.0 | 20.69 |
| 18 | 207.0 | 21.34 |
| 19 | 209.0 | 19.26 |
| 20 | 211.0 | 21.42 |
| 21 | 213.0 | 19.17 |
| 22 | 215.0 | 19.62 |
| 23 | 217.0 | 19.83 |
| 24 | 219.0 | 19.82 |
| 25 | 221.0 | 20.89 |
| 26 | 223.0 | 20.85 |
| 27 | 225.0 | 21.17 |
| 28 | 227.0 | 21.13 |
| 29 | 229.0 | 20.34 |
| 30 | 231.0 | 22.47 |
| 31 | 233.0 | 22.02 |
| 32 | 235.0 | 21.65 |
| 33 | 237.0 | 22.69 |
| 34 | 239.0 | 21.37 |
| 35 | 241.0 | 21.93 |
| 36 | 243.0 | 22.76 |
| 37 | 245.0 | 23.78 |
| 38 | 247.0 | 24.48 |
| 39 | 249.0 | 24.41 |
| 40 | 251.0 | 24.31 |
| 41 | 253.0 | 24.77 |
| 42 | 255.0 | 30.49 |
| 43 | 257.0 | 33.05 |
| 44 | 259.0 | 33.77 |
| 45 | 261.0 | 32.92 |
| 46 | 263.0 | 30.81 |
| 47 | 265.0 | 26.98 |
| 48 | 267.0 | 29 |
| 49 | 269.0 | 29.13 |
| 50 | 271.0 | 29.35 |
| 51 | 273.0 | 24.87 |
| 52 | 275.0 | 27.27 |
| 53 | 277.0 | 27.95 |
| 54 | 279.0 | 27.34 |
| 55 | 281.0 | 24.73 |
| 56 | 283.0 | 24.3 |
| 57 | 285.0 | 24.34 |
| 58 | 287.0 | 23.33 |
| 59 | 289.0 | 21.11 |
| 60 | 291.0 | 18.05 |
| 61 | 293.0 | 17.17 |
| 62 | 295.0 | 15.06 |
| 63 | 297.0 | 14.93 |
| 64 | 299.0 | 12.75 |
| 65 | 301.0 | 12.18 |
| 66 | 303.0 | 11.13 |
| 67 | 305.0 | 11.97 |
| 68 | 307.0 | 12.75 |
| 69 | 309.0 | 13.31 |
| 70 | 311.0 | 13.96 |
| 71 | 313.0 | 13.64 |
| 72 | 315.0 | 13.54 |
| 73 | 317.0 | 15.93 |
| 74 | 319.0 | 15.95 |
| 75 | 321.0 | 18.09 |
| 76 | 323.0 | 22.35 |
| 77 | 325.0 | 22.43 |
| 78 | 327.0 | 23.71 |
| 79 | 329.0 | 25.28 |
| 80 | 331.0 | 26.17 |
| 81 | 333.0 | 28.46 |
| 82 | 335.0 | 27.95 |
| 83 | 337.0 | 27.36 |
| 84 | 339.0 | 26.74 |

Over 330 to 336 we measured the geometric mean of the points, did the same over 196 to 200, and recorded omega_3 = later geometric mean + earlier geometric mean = 46.9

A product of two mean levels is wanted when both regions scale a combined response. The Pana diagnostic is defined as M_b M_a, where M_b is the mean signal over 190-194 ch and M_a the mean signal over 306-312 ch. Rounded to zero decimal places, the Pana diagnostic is 249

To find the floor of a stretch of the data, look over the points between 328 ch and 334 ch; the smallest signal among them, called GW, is 25.28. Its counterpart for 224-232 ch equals 20.34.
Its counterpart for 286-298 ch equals 14.93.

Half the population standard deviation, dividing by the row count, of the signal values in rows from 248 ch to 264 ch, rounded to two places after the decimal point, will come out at 1.94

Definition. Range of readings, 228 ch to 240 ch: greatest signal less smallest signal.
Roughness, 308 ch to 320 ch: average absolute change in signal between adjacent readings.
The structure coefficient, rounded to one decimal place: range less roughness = 1.7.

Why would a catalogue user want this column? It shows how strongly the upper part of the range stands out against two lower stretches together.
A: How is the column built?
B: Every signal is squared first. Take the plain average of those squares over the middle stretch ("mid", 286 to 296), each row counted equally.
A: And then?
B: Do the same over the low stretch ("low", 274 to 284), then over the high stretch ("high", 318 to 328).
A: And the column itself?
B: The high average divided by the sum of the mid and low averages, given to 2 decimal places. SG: 0.40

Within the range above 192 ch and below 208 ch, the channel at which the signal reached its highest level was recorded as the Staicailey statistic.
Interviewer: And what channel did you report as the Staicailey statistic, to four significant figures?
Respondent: 203.0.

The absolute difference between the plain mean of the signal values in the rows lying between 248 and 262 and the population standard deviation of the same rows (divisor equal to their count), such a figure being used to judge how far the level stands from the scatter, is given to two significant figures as 25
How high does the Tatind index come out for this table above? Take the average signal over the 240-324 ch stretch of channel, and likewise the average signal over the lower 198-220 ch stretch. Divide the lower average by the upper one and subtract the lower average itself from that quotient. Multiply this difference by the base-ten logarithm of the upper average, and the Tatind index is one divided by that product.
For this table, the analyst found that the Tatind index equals -0.0388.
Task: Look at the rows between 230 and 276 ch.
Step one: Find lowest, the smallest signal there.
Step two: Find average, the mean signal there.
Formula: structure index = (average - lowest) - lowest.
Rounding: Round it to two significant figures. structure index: -16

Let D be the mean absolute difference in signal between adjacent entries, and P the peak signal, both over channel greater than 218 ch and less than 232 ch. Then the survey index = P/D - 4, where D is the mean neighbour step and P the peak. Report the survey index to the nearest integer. 27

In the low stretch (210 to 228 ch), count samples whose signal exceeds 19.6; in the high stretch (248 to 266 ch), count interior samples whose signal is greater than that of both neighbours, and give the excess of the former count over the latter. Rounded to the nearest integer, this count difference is 7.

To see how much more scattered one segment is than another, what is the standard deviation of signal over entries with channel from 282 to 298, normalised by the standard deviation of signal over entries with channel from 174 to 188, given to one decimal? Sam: 5.7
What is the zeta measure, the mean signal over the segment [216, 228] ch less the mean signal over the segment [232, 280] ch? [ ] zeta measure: -5.9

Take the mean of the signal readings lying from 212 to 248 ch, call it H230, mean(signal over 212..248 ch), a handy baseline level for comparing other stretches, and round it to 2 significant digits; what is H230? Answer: 21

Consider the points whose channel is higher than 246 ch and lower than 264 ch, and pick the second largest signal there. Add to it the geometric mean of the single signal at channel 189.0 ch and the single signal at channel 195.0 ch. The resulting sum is 52.6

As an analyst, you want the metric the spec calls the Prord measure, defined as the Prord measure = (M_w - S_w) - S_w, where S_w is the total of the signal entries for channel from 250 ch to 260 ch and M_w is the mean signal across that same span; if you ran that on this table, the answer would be -264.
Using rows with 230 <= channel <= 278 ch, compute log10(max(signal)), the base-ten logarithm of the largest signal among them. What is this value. 1.53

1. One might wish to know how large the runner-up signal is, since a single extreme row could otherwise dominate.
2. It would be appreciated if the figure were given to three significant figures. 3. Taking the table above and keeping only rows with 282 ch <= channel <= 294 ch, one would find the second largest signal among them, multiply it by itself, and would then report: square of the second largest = 590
